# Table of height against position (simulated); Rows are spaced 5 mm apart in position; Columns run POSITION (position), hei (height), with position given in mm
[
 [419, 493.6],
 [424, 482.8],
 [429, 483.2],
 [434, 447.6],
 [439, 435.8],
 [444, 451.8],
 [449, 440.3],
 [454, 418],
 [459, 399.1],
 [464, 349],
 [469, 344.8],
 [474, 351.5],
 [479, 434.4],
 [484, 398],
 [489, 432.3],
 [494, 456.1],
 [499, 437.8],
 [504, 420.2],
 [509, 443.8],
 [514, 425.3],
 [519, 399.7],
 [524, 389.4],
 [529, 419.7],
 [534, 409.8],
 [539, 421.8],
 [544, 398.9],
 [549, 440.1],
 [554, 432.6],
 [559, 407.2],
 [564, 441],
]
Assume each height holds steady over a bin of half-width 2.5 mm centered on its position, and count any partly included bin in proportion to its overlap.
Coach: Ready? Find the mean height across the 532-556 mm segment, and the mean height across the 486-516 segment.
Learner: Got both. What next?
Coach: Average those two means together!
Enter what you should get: 428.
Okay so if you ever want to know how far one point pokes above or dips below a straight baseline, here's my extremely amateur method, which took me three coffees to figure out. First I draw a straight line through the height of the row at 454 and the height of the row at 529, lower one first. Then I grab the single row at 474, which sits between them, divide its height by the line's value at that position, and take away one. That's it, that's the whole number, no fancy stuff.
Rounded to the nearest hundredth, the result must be -0.16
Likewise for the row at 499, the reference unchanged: 0.04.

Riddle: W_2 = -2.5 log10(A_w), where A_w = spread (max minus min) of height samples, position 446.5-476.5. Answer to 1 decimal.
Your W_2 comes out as -5.0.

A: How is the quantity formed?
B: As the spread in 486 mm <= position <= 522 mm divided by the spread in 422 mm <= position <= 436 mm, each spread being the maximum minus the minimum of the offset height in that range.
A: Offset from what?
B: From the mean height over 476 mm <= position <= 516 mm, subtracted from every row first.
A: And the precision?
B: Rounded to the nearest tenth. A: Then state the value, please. 1.6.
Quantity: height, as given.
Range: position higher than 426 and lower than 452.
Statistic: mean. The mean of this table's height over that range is 452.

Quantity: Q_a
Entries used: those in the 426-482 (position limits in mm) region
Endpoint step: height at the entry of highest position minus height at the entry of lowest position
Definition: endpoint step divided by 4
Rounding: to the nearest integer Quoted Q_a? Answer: -12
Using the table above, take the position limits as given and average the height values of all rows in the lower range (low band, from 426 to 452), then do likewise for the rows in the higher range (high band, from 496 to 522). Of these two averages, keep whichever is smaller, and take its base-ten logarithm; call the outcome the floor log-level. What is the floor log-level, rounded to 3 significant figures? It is 2.63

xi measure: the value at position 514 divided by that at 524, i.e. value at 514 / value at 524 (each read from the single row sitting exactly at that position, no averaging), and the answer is 1.09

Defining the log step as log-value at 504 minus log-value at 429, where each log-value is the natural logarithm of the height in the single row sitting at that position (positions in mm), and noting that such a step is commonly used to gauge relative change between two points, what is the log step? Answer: -0.14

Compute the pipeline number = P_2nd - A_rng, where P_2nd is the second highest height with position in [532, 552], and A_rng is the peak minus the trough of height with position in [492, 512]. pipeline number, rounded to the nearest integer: 386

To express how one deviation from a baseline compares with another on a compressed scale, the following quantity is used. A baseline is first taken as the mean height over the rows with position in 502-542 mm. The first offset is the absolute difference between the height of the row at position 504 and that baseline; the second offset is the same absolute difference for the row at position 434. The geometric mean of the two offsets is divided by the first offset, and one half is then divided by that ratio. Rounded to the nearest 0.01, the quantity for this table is 0.18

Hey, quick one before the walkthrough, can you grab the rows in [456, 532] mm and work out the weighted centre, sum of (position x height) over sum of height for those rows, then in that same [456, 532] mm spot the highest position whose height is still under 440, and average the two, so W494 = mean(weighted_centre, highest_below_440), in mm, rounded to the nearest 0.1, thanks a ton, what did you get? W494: 511.9 mm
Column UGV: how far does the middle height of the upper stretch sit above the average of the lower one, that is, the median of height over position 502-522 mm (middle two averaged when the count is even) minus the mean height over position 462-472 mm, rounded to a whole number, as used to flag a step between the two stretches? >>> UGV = 76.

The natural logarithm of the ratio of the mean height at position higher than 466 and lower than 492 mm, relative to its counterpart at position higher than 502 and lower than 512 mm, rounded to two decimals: -0.10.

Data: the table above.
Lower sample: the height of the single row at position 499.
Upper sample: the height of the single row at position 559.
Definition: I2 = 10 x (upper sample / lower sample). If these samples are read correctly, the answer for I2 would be 9.3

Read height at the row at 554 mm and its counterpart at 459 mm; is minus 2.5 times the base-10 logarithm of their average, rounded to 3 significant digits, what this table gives -6.55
